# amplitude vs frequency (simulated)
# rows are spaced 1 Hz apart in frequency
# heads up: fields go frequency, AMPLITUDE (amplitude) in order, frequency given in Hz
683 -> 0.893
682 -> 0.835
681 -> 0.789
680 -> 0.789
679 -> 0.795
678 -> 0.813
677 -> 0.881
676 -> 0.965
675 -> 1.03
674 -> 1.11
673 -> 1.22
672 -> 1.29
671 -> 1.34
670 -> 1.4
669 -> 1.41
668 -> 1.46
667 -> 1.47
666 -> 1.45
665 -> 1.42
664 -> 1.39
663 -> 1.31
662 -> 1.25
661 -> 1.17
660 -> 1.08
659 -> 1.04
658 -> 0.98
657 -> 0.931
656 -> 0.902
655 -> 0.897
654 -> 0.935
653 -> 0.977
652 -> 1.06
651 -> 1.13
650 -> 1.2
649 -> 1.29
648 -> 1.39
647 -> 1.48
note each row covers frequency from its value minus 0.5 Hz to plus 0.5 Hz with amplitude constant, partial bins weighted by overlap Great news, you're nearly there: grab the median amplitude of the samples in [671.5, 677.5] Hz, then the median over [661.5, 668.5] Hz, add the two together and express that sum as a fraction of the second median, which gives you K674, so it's 1.8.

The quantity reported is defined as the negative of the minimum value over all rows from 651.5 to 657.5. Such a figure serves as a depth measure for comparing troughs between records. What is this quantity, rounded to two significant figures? -0.90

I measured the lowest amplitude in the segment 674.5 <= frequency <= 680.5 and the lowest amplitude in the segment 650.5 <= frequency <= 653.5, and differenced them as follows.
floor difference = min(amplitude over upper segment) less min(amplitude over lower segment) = -0.19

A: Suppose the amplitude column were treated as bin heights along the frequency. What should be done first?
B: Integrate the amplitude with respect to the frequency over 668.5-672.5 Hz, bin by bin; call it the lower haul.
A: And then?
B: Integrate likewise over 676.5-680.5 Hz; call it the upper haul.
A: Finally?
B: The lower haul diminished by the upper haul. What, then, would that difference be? 2.2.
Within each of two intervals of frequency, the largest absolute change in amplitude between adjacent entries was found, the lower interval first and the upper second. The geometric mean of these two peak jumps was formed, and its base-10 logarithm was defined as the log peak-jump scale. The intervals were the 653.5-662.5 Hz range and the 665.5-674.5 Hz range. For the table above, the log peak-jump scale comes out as -1.00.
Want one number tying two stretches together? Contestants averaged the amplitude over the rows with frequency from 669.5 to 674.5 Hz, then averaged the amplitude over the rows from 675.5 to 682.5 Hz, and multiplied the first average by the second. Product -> 1.1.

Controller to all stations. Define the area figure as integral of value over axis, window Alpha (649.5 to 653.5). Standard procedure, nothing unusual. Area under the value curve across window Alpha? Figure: 4.4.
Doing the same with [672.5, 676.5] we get 4.3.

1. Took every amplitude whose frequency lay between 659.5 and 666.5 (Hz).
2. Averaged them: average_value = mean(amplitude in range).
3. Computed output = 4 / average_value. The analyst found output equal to 3.1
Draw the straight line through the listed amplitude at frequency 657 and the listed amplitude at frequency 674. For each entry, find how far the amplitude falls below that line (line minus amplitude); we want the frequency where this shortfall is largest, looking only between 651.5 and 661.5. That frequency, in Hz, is 656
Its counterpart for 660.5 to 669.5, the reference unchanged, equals 661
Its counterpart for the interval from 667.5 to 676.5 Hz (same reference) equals 676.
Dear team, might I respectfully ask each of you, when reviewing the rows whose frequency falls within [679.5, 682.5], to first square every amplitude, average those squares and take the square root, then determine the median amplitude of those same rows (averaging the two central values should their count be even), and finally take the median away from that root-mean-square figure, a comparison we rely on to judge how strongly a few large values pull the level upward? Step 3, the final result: 0.02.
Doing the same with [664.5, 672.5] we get -0.01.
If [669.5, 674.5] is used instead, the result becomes -0.01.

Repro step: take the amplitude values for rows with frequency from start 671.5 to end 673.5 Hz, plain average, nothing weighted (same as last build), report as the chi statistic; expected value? 1.3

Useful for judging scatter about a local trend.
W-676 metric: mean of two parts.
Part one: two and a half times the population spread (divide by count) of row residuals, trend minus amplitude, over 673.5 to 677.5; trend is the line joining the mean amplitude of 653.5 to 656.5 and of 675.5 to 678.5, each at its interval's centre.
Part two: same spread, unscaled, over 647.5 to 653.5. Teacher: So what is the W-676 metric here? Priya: 0.17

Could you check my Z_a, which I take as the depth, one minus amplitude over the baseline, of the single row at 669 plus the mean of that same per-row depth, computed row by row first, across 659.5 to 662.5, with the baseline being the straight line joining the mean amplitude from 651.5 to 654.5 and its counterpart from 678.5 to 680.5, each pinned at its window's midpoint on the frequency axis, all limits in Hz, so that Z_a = -0.87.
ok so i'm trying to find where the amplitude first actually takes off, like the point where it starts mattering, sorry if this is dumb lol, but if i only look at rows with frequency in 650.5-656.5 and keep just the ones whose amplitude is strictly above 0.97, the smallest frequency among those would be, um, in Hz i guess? 651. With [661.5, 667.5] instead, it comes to 662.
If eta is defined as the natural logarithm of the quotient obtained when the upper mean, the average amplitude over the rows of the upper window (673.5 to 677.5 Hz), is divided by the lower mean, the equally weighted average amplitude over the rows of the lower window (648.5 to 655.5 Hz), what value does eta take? -0.1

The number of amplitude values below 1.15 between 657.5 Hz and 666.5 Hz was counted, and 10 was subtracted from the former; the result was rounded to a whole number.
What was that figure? -7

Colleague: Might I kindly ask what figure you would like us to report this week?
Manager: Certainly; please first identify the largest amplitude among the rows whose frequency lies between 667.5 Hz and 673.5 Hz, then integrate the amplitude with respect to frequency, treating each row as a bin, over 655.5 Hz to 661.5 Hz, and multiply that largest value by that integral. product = 8.9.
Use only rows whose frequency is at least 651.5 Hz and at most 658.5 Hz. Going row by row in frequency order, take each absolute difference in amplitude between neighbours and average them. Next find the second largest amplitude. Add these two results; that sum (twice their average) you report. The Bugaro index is 1.02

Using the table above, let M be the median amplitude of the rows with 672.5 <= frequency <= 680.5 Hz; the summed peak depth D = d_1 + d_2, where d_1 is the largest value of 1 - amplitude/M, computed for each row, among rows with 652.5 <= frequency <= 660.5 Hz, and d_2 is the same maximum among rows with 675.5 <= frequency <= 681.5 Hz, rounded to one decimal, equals 0.2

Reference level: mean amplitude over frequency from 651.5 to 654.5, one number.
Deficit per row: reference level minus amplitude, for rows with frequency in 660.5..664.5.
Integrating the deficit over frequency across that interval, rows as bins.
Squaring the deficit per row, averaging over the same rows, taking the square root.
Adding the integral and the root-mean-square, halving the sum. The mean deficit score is -0.43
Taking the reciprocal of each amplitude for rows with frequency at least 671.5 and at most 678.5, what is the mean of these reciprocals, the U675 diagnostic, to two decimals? 0.98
